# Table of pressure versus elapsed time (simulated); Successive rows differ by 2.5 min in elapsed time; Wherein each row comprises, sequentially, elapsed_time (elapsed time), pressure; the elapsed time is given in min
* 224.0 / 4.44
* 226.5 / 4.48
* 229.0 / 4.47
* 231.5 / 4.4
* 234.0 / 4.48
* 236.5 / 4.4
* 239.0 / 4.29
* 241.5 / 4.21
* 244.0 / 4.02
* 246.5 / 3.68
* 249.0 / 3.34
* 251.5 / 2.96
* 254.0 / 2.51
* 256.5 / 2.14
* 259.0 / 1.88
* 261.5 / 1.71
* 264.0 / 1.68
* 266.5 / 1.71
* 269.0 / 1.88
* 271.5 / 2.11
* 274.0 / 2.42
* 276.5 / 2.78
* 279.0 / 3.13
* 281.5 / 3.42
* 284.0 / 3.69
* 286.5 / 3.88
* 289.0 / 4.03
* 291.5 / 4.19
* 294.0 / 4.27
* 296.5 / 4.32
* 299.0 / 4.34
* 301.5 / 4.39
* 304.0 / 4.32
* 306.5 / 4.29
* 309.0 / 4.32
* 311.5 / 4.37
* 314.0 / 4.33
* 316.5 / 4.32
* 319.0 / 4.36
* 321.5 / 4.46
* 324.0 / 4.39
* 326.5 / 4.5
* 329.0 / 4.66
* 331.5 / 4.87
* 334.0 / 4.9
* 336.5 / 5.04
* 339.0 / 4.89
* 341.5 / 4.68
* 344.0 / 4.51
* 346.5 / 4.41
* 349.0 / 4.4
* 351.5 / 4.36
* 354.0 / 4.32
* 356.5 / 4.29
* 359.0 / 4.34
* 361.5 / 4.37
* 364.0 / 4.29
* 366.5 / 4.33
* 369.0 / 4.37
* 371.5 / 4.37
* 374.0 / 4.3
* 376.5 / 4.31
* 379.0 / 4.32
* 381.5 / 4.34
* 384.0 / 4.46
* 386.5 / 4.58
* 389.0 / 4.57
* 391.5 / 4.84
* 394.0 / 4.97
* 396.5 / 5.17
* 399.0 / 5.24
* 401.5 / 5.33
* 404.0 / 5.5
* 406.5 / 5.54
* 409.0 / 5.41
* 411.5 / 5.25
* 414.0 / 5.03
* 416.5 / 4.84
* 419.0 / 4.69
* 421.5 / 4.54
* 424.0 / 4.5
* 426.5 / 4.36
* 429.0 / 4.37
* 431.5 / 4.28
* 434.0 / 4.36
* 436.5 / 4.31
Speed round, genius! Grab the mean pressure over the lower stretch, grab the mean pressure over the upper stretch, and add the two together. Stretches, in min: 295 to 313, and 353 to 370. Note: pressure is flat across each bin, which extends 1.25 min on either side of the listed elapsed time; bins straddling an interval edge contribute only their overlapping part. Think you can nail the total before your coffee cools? 8.7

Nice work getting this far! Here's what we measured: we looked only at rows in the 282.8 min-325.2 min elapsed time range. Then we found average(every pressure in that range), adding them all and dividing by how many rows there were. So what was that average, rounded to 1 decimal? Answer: 4.3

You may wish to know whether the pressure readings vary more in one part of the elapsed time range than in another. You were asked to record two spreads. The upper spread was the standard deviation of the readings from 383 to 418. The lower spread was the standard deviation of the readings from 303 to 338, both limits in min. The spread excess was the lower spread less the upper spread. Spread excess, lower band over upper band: -0.10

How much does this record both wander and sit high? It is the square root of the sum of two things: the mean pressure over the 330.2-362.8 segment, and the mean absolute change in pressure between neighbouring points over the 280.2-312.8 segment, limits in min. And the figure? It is 2.16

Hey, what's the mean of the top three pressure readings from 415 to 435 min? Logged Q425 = 4.7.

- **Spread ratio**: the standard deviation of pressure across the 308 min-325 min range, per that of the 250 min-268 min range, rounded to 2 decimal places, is 0.10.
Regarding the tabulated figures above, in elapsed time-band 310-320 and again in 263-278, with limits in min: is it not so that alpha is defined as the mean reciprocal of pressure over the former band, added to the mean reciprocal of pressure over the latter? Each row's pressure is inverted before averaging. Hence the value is 0.72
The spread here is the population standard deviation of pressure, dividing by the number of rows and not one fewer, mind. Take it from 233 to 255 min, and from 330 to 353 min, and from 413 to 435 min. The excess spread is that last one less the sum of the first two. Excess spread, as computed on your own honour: -0.66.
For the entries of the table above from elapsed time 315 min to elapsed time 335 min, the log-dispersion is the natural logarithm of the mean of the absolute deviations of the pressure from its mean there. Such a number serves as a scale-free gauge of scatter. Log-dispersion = -1.7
